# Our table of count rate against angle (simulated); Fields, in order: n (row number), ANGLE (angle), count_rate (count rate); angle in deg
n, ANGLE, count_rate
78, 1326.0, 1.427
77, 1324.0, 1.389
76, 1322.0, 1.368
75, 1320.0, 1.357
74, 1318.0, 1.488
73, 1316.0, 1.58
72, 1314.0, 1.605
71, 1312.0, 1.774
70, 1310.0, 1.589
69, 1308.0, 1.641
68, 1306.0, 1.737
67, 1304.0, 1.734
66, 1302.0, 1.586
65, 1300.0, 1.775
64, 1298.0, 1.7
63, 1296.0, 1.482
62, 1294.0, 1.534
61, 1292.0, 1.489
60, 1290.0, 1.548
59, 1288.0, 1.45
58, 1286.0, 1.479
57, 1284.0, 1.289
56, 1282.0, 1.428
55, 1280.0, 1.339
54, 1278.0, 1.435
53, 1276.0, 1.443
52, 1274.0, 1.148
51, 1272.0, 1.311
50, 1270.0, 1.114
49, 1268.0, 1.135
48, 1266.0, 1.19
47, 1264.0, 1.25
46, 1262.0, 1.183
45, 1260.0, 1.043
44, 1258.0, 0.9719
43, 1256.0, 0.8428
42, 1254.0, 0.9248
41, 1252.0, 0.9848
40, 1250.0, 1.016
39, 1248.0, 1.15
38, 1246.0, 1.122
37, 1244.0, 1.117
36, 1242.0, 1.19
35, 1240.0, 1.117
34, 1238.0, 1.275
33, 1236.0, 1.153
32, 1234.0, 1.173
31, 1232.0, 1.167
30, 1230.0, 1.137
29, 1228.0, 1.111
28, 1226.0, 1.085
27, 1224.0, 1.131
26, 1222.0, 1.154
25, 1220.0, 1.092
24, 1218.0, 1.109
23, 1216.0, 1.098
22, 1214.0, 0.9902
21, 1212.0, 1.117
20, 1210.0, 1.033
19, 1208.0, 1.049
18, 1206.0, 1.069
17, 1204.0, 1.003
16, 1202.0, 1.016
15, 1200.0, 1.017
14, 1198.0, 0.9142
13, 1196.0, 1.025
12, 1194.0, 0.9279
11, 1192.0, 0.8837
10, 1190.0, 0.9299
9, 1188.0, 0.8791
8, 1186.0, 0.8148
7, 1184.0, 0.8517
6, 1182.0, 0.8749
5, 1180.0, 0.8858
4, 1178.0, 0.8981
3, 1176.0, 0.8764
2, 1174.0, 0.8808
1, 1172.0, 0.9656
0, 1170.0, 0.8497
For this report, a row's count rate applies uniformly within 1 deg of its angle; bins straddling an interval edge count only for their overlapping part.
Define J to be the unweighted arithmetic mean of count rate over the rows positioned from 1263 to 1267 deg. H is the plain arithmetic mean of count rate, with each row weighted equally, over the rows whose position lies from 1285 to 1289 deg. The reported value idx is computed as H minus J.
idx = 0.24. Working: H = 1.5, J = 1.22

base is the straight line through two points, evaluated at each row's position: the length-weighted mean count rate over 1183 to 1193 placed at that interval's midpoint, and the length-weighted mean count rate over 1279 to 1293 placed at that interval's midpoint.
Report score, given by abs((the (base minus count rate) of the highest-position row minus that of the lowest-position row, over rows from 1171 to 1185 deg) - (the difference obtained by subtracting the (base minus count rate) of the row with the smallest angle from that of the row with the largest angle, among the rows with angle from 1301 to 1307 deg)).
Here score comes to 0.31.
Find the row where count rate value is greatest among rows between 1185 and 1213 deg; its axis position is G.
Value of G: 1212.0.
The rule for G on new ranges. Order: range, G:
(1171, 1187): 1172.0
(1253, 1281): 1276.0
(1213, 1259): 1238.0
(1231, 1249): 1238.0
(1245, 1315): 1300.0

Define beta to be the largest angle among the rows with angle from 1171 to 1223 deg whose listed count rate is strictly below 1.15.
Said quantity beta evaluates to 1220.0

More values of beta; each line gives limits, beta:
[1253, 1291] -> 1274.0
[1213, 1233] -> 1230.0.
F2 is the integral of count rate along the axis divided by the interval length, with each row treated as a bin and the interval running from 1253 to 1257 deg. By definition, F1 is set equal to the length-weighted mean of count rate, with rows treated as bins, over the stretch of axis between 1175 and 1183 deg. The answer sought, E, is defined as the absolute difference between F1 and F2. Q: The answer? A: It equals 0.00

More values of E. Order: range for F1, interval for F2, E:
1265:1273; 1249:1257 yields 0.25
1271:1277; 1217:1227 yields 0.19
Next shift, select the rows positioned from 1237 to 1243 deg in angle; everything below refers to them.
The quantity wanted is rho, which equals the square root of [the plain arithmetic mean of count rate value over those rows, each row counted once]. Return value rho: 1.09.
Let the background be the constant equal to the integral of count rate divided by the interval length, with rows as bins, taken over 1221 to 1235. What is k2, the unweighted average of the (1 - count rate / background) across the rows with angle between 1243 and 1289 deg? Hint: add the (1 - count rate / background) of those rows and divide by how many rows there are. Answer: -0.05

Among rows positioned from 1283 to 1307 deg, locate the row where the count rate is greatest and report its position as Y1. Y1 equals 1300.0 deg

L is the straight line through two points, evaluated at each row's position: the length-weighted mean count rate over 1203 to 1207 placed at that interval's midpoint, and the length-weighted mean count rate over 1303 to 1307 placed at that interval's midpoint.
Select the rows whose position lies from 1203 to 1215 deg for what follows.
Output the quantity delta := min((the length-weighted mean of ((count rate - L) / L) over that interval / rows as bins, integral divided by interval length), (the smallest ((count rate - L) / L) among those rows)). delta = -0.10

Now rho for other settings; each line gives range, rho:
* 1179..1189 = 0.93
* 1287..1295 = 1.23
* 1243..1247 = 1.06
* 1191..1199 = 0.97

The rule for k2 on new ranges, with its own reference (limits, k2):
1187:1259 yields 0.07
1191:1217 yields 0.11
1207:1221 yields 0.06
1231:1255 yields 0.02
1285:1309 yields -0.40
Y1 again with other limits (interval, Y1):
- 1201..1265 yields 1238.0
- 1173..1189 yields 1178.0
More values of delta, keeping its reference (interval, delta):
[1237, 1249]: -0.15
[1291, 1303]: -0.11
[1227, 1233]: -0.07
